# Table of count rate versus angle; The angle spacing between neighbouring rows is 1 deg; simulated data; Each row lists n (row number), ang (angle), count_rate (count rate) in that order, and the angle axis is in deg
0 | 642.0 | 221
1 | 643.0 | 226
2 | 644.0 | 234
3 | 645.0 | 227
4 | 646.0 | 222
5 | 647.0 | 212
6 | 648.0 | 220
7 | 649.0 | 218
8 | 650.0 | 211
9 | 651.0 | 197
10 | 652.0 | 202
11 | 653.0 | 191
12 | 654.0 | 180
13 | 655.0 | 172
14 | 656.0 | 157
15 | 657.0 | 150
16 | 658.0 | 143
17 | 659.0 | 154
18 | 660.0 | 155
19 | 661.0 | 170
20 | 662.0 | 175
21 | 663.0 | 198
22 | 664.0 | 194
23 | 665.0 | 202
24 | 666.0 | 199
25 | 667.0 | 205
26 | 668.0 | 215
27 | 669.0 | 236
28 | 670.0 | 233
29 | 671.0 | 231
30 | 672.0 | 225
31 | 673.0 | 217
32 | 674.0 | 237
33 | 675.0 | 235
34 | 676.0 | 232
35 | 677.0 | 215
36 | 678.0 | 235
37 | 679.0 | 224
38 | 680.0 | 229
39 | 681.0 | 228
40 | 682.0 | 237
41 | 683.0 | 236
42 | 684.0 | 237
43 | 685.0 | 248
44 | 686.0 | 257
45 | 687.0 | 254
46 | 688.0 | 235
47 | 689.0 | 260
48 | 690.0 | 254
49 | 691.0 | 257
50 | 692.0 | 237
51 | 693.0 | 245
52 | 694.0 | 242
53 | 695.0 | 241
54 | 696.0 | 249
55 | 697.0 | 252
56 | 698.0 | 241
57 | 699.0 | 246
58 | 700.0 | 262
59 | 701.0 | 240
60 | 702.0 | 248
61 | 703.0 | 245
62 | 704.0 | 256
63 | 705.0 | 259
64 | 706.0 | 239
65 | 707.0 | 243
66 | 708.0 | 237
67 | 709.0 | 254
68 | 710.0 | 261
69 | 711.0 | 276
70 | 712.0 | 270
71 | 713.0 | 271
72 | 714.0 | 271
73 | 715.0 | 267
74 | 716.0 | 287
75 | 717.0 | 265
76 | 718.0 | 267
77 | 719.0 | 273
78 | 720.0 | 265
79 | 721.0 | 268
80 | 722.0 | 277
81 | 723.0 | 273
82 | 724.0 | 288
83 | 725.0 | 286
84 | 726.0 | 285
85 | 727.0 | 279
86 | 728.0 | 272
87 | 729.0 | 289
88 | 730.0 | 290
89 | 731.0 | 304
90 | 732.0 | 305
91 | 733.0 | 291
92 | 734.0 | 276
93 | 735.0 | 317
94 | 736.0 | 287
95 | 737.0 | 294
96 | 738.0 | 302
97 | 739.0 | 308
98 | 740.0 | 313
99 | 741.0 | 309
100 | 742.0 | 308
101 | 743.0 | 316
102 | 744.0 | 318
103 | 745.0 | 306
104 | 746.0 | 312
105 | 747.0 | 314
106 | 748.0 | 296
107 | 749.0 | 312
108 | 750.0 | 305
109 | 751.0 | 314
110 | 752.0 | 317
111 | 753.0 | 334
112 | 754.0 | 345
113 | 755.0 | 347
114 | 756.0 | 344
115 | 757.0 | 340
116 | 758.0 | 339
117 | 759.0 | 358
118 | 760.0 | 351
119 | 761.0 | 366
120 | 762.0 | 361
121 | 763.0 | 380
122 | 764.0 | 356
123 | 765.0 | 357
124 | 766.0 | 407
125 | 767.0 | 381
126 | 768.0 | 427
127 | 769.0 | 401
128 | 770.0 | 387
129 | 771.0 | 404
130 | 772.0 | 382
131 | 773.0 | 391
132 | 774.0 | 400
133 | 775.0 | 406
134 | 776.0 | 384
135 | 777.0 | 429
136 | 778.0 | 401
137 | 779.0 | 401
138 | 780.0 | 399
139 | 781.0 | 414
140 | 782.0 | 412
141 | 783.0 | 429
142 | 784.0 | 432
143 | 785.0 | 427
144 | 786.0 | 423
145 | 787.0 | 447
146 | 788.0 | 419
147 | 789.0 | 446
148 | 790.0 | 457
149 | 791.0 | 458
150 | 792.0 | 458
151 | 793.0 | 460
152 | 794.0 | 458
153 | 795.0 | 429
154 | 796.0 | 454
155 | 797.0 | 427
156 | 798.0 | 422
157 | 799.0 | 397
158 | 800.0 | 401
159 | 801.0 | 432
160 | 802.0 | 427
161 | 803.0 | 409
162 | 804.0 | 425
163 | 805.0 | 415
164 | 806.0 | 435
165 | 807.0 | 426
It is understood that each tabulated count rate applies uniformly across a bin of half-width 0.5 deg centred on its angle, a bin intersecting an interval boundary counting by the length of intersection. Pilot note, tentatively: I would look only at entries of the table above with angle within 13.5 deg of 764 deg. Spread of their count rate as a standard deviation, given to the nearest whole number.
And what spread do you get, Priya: 31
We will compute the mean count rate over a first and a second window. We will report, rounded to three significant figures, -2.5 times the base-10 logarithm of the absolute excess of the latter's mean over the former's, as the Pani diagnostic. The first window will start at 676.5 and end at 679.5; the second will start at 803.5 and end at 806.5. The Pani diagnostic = -5.75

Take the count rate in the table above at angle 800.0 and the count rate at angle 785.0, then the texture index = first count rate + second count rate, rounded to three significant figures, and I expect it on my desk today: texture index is 828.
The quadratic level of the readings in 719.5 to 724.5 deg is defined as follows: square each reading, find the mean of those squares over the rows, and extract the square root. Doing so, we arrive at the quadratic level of 274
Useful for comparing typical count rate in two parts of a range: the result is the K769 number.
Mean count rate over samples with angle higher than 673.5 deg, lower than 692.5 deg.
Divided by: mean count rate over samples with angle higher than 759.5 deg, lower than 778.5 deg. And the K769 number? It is 0.62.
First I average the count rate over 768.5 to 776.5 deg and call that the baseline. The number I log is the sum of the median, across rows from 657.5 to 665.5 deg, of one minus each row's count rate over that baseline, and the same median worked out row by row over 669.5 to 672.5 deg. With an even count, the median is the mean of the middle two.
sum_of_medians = 1.0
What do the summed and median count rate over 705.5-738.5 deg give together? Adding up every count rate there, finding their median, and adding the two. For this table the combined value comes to 9405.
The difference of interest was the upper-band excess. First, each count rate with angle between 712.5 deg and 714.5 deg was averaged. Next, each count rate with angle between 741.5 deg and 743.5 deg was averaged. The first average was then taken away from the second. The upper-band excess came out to 41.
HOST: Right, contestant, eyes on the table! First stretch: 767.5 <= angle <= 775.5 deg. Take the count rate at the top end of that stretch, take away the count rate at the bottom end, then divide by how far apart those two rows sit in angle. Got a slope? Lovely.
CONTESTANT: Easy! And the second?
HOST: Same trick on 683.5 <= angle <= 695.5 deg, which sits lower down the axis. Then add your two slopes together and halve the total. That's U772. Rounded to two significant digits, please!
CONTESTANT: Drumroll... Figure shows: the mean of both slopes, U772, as -1.3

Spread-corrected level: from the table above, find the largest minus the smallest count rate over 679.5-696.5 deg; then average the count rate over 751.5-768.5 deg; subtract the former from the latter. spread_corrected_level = 327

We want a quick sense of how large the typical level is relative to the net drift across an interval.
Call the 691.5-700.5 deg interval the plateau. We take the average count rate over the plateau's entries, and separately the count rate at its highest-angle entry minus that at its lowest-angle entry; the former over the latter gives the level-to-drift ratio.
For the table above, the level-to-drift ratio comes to 10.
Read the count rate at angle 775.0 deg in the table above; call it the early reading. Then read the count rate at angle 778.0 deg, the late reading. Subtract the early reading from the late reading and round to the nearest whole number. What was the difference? -5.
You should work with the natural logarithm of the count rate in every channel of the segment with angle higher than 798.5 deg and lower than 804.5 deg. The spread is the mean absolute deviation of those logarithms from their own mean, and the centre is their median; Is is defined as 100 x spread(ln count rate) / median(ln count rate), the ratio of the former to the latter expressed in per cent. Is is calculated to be 0.51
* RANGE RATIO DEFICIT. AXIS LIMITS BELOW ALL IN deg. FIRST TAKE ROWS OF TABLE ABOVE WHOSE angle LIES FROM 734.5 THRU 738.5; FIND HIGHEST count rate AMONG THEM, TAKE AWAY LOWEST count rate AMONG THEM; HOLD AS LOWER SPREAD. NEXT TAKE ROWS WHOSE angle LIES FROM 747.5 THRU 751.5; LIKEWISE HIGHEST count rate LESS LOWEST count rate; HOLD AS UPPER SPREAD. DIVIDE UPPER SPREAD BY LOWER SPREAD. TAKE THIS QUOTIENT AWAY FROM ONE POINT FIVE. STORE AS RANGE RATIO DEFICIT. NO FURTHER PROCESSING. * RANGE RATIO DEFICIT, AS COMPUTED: 0.90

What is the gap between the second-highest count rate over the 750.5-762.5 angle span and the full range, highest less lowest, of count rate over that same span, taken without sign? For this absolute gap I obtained 309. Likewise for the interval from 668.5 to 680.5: 214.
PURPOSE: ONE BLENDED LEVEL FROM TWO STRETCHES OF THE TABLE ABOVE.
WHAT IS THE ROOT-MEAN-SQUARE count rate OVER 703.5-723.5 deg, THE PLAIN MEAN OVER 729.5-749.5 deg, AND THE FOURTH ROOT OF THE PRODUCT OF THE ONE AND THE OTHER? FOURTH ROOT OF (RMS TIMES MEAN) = 16.8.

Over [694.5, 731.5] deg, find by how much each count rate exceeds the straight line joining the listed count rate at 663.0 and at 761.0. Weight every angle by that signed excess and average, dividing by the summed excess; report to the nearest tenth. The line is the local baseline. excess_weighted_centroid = 715.0 deg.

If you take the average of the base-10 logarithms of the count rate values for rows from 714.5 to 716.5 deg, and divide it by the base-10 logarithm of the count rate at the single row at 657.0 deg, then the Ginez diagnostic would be 1.12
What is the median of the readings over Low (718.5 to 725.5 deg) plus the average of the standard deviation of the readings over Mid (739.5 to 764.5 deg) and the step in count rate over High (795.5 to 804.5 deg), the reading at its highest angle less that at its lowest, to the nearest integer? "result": 270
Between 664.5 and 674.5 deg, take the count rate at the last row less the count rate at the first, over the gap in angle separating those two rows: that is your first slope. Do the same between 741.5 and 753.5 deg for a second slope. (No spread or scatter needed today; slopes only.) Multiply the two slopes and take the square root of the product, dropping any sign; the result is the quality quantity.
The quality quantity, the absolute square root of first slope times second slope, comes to 3.0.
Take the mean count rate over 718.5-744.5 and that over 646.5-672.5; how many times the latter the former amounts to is 1.5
